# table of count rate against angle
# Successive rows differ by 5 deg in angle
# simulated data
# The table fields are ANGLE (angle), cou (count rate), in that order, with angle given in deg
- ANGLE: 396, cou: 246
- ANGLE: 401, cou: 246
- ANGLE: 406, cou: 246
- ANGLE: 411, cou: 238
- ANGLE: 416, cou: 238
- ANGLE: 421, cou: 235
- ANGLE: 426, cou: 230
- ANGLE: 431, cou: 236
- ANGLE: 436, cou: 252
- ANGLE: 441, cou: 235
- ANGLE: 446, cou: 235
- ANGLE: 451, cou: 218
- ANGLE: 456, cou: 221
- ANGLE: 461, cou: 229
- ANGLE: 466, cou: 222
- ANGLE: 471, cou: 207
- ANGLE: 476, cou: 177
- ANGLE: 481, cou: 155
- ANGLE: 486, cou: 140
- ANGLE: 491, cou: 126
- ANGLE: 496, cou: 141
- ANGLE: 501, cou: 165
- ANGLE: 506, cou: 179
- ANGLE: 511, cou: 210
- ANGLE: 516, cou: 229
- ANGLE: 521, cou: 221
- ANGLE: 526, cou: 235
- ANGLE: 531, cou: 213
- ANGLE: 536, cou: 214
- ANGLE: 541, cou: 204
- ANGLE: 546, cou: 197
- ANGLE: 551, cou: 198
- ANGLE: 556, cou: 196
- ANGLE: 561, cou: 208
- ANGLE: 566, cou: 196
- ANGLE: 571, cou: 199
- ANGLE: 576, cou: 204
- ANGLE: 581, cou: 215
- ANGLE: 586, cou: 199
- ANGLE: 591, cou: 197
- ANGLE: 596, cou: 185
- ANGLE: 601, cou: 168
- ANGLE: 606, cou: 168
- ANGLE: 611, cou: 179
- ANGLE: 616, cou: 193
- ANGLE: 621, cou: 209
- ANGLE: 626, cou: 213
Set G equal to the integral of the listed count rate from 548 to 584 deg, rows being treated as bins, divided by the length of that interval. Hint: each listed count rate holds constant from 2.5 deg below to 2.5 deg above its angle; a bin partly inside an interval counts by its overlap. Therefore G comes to 202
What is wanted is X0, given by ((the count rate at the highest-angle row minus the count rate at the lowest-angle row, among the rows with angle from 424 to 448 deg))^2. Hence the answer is 25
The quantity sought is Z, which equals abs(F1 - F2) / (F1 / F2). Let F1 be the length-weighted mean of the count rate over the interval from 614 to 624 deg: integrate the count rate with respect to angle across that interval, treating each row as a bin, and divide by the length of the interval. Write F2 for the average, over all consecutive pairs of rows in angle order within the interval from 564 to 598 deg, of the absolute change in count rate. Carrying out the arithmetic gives 7.8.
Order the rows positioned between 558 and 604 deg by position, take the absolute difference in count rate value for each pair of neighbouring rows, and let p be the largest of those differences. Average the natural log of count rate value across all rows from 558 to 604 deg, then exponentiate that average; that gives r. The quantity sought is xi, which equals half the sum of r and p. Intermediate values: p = 17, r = 196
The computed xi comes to 107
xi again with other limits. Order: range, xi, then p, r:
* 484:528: 105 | 31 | 178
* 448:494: 107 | 30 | 184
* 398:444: 128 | 17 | 239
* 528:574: 107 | 12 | 203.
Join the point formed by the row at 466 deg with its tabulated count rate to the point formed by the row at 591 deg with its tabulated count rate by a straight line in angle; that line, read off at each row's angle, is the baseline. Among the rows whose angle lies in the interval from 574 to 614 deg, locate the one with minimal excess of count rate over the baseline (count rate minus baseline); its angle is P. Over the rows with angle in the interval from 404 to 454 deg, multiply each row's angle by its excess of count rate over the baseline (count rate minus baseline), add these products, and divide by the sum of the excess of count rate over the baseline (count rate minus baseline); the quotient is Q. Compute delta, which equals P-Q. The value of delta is 174.9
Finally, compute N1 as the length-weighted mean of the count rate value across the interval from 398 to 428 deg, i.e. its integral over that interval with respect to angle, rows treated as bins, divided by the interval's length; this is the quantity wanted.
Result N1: 239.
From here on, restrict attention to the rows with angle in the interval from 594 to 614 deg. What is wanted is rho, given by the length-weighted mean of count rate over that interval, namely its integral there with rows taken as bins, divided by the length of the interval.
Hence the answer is 175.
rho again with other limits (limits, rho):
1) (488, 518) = 174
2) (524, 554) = 210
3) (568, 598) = 200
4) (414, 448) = 237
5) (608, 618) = 185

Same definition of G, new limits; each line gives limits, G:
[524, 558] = 208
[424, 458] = 233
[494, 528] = 197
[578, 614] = 188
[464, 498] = 166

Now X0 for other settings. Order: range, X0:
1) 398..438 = 36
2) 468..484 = 2704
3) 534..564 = 36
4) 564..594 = 1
